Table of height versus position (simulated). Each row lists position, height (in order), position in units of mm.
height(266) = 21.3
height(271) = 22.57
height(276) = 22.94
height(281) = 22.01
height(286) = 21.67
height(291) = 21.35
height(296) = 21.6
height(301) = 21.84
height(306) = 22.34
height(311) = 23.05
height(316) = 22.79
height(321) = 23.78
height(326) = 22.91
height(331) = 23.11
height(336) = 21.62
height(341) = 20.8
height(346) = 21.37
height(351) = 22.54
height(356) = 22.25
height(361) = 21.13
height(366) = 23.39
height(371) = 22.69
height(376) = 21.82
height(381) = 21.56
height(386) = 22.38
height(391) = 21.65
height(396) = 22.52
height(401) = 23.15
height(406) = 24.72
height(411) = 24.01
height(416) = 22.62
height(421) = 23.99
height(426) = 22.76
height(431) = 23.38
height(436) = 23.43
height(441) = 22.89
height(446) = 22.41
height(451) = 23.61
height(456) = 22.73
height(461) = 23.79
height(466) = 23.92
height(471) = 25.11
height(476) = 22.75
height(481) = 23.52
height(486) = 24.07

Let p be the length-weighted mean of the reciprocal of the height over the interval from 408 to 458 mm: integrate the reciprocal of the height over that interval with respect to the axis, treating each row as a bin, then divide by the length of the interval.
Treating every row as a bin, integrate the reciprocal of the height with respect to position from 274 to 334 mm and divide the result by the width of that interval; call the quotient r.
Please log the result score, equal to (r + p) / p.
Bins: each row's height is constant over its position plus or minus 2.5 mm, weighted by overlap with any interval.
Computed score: 2.03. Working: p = 0.0431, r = 0.0446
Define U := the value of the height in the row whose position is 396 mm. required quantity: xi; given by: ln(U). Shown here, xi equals 3.114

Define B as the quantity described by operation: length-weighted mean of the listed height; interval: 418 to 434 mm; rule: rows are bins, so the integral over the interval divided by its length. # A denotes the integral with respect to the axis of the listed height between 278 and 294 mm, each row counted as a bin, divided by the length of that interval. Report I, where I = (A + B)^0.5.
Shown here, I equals 6.71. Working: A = 21.7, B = 23.4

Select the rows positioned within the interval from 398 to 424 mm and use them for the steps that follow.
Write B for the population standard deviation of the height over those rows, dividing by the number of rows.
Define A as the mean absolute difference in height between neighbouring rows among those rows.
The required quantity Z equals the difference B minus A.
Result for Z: -0.53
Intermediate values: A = 1.26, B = 0.73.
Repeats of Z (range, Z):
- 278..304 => -0.06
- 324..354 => 0.00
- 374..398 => -0.28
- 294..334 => 0.13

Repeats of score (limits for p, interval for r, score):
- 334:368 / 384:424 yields 1.94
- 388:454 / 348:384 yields 2.04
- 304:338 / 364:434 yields 2.00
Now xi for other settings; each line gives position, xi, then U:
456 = 3.124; 22.73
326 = 3.132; 22.91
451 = 3.162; 23.61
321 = 3.169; 23.78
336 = 3.074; 21.62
